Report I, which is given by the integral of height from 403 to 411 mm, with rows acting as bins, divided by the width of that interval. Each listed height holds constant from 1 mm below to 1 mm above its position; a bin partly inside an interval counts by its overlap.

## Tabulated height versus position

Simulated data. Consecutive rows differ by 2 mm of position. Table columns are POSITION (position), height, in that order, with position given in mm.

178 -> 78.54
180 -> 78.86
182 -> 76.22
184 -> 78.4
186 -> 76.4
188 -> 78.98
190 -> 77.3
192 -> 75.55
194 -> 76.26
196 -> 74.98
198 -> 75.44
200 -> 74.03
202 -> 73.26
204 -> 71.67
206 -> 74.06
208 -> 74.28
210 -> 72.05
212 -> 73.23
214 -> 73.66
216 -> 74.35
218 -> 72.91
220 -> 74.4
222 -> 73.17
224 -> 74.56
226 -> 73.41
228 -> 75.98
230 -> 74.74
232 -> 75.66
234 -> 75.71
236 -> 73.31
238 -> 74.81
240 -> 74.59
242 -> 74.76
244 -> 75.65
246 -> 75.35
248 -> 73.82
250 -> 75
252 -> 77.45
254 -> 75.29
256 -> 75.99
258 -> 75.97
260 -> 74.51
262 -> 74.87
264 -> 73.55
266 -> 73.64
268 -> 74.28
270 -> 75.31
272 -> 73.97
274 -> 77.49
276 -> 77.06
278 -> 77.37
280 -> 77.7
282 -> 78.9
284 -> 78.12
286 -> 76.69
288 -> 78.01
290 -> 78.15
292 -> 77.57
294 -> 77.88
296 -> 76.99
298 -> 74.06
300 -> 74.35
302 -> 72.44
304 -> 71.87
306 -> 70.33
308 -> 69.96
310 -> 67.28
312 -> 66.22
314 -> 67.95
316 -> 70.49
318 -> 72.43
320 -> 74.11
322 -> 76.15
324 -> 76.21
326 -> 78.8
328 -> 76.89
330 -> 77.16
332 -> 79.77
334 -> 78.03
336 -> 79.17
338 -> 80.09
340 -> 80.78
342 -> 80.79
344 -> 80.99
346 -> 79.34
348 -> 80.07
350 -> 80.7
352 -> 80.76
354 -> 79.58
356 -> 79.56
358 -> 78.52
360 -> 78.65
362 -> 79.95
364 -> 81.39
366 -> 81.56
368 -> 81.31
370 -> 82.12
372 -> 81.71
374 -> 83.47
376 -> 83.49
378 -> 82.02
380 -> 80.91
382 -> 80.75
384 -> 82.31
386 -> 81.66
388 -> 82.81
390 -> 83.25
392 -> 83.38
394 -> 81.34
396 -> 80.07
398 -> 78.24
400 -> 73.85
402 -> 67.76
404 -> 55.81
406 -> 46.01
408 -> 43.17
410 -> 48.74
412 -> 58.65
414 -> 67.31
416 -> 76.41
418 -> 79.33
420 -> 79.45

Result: 48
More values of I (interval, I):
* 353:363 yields 79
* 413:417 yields 72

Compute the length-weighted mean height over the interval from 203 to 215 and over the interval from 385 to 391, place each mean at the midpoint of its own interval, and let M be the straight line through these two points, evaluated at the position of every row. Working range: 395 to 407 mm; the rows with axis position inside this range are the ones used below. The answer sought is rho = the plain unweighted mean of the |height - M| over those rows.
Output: 16.3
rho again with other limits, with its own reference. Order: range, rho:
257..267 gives 1.5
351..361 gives 1.5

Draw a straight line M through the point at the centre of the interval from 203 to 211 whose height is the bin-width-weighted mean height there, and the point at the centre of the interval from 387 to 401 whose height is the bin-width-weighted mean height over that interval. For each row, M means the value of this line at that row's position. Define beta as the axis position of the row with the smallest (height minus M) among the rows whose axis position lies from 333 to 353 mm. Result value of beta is 334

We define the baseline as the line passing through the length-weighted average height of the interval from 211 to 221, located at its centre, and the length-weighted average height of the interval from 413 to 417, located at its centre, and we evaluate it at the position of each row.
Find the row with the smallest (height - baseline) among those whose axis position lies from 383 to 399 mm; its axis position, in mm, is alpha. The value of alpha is 398 mm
